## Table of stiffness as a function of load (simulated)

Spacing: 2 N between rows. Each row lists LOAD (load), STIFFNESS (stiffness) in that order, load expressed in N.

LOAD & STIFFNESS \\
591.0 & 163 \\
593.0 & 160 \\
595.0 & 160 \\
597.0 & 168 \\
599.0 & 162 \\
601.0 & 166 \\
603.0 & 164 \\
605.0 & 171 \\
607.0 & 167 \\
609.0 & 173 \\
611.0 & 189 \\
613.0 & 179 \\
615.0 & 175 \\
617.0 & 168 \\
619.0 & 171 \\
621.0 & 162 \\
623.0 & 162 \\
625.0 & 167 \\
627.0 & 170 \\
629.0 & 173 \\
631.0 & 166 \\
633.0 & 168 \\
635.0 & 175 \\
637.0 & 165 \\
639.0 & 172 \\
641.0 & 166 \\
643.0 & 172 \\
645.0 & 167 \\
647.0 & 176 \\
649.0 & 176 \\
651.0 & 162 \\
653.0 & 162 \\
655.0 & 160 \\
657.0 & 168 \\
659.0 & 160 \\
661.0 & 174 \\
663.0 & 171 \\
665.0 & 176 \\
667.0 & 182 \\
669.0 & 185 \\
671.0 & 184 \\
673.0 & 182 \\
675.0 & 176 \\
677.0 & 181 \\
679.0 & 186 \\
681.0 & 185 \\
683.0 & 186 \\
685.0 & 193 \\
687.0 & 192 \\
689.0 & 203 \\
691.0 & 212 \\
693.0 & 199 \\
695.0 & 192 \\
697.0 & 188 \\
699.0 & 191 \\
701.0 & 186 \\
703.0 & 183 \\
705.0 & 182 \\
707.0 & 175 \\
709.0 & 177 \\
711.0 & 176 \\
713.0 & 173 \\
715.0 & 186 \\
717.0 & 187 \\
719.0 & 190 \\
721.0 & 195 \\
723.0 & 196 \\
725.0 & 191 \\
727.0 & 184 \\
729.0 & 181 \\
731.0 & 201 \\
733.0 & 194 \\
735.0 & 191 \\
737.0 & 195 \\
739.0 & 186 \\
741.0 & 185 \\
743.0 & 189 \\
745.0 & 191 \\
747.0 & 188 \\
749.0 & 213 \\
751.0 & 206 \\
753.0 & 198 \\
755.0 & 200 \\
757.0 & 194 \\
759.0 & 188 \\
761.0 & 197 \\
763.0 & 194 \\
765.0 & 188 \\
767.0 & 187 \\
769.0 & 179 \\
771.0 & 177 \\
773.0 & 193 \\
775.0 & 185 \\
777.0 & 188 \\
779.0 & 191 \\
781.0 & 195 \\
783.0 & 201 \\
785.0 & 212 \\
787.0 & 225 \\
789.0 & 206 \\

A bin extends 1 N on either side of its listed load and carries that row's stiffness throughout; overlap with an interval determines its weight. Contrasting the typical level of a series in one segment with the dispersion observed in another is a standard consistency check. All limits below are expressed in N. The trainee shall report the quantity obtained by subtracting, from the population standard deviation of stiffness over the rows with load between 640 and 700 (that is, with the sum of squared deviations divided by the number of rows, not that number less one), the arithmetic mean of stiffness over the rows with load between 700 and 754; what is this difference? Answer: -176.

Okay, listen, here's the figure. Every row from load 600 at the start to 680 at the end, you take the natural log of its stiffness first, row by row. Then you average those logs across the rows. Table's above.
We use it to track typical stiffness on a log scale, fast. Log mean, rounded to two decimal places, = 5.14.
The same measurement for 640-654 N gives 5.13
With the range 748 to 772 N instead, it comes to 5.26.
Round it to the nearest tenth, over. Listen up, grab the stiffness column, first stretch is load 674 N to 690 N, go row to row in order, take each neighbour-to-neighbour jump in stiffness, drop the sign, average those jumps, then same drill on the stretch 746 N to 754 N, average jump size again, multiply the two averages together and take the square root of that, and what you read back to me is 7.7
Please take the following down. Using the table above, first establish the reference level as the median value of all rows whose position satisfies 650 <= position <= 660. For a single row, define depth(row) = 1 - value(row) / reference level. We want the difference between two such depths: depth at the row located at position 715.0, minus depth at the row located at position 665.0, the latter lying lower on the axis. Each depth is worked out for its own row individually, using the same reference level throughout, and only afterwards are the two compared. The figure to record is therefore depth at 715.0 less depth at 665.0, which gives -0.06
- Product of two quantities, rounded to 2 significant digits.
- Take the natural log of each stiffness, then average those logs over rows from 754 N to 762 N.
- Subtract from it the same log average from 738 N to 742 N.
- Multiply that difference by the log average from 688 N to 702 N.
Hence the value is 0.26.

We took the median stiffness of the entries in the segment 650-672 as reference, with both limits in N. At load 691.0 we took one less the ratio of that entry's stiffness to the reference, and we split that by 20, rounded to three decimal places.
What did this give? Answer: -0.012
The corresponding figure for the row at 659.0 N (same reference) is 0.003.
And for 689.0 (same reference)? -0.009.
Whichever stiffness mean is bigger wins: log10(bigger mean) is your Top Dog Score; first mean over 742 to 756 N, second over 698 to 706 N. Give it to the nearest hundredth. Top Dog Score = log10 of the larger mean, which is 2.30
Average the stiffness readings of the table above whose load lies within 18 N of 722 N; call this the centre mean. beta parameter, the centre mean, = 187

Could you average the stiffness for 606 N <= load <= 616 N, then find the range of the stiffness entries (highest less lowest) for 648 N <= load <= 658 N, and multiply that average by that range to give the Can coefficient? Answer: 2826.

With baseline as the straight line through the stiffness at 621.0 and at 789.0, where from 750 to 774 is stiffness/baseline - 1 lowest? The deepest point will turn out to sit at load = 771.0 N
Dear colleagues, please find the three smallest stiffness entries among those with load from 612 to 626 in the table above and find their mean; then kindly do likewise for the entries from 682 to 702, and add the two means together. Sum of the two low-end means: 350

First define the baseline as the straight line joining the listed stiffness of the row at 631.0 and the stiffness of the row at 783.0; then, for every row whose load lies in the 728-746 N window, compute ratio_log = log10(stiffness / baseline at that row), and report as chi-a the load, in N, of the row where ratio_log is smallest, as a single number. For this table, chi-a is 729.0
